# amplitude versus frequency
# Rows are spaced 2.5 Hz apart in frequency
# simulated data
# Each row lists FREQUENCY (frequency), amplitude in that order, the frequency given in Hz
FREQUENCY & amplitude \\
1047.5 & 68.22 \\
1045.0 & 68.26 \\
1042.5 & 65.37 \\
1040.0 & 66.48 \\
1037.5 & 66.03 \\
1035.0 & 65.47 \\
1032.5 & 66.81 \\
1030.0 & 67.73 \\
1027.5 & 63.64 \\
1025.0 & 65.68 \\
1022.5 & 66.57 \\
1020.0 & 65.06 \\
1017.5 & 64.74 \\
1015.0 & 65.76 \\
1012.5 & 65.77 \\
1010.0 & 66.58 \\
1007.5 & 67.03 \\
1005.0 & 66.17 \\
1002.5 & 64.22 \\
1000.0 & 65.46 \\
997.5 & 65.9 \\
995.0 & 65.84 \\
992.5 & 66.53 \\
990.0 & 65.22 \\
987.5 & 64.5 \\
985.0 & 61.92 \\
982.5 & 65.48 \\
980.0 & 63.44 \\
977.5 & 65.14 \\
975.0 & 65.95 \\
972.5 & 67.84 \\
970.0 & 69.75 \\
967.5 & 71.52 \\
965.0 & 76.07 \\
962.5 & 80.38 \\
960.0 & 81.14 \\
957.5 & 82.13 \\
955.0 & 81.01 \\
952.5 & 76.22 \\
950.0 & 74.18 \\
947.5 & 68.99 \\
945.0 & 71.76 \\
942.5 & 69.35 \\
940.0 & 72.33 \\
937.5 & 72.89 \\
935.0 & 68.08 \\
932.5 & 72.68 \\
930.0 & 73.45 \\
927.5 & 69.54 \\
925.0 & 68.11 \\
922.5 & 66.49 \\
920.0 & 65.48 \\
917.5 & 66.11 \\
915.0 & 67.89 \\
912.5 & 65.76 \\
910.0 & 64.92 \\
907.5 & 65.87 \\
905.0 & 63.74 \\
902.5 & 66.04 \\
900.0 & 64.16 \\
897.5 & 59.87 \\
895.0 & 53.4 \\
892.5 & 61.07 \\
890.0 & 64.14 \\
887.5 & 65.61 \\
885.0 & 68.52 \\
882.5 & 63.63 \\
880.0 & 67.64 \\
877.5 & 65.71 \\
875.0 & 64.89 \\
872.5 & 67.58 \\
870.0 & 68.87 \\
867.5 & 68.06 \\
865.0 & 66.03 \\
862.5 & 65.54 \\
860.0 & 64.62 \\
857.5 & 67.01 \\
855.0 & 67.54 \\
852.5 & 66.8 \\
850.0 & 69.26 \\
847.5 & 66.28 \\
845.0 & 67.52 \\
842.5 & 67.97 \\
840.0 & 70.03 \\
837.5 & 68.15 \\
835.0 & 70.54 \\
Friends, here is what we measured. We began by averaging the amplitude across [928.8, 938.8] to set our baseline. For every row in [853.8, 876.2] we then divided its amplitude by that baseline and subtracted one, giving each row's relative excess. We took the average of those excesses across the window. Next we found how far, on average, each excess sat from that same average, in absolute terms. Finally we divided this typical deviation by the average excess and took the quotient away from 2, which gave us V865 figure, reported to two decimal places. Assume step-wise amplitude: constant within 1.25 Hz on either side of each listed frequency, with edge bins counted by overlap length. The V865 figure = 2.25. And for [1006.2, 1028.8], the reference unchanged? 2.13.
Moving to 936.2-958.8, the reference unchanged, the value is 0.57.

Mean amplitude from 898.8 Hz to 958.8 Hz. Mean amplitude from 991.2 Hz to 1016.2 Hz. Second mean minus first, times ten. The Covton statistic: -40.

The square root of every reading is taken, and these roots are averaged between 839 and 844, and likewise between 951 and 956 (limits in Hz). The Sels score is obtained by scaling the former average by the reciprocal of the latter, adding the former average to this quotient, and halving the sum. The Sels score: 4.62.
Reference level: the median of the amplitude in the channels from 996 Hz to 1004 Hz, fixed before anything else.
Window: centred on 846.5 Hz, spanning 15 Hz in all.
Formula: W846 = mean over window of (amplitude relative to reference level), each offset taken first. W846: 2.5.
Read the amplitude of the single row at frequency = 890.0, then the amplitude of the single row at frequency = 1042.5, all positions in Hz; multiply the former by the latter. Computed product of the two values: 4193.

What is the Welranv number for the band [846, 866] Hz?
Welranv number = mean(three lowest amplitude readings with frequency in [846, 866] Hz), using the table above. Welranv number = 65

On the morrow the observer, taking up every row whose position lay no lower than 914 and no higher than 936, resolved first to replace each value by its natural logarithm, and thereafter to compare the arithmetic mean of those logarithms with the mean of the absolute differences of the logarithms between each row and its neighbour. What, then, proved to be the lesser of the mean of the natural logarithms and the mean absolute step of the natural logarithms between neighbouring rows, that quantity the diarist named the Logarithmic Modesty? 0.028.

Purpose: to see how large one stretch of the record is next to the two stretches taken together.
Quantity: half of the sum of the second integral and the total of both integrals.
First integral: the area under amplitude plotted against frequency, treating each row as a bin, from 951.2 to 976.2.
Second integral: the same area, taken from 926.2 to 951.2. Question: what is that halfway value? 2723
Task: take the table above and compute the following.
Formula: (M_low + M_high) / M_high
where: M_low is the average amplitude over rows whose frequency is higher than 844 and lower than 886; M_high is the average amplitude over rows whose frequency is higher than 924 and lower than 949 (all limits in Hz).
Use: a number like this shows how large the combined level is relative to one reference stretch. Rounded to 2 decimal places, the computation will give 1.94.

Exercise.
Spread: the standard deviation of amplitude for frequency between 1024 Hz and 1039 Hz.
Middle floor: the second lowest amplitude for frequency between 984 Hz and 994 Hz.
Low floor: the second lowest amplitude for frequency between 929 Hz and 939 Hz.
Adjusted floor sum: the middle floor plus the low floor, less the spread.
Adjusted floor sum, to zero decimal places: 136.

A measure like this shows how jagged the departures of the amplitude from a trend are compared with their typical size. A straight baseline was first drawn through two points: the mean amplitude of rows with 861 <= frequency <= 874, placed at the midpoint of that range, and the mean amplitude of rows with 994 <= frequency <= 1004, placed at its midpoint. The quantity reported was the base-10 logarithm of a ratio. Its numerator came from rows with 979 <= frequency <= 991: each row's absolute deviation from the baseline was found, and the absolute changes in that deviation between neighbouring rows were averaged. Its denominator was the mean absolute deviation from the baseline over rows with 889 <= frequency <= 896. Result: -0.51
